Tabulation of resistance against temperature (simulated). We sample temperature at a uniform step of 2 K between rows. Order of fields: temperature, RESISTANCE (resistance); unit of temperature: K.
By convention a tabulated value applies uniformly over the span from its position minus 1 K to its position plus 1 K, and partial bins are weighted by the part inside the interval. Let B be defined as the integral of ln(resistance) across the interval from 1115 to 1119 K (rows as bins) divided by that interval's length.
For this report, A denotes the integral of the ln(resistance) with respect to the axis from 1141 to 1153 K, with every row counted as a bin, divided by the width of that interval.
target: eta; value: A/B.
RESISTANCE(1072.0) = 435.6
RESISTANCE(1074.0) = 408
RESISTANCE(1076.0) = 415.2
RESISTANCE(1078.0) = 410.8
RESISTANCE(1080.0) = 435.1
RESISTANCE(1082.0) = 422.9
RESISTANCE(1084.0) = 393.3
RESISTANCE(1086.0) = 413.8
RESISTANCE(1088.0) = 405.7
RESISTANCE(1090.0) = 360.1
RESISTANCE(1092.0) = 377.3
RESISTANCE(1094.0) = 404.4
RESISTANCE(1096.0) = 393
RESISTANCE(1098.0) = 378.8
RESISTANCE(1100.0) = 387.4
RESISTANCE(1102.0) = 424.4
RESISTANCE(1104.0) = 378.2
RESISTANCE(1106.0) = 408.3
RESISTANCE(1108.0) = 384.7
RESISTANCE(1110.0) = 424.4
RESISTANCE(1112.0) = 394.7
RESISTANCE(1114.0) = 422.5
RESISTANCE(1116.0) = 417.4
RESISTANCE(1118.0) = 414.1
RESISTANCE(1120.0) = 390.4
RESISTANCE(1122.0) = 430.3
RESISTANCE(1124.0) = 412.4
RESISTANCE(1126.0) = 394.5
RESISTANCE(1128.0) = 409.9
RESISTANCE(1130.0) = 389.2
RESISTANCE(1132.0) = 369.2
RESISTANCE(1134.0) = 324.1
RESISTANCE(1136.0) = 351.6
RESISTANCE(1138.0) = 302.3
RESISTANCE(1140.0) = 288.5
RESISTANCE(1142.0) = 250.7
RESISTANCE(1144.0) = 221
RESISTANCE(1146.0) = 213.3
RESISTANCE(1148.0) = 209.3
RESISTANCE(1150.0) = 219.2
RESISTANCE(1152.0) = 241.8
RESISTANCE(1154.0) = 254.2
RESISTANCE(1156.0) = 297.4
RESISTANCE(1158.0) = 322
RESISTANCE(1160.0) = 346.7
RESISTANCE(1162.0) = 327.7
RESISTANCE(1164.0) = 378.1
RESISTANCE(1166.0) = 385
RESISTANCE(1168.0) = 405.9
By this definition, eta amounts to 0.898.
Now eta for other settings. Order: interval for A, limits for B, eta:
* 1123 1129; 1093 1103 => 1.003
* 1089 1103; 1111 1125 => 0.991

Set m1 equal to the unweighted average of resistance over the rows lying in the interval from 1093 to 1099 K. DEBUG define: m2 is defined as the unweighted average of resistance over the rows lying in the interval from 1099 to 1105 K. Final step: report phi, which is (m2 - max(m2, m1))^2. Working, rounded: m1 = 392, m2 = 397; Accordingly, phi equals 0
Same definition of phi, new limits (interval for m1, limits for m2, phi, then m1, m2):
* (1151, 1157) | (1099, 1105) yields 0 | 264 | 397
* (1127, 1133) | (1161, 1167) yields 667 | 389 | 364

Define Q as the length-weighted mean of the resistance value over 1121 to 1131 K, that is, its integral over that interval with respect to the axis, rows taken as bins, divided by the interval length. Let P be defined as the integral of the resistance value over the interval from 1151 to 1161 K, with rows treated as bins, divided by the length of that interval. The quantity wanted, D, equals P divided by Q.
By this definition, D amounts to 0.72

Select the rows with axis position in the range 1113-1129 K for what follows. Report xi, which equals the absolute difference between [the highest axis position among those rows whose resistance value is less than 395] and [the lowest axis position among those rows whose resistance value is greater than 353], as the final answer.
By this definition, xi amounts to 12 K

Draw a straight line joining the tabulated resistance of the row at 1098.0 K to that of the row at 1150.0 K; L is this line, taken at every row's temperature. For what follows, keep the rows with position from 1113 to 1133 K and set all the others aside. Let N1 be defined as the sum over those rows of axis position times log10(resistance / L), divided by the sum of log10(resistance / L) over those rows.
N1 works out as 1123.5 K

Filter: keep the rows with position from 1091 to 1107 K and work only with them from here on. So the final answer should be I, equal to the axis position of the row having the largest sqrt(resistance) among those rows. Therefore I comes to 1102.0 K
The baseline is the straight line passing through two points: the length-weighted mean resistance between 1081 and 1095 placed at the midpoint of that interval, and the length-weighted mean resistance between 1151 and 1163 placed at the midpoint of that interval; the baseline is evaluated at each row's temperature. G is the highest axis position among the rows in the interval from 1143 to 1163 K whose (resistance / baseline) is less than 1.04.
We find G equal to 1156.0 K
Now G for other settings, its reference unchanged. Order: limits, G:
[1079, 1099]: 1098.0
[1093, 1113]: 1104.0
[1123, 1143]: 1142.0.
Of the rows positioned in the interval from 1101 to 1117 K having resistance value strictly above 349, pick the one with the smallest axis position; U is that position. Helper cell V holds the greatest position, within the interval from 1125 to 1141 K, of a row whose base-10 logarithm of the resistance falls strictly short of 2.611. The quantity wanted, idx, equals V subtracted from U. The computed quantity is -38 K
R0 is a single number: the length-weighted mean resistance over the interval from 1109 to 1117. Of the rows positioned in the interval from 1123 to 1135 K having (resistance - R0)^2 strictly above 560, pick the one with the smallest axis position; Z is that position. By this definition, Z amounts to 1130.0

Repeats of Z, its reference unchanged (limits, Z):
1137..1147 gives 1138.0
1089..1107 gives 1090.0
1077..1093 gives 1090.0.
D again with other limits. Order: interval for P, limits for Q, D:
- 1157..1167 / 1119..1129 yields 0.86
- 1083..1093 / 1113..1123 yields 0.94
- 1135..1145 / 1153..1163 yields 0.91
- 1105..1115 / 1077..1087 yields 0.98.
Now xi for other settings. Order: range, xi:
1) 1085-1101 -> 14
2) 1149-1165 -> 0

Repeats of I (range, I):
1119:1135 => 1122.0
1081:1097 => 1082.0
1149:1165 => 1164.0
